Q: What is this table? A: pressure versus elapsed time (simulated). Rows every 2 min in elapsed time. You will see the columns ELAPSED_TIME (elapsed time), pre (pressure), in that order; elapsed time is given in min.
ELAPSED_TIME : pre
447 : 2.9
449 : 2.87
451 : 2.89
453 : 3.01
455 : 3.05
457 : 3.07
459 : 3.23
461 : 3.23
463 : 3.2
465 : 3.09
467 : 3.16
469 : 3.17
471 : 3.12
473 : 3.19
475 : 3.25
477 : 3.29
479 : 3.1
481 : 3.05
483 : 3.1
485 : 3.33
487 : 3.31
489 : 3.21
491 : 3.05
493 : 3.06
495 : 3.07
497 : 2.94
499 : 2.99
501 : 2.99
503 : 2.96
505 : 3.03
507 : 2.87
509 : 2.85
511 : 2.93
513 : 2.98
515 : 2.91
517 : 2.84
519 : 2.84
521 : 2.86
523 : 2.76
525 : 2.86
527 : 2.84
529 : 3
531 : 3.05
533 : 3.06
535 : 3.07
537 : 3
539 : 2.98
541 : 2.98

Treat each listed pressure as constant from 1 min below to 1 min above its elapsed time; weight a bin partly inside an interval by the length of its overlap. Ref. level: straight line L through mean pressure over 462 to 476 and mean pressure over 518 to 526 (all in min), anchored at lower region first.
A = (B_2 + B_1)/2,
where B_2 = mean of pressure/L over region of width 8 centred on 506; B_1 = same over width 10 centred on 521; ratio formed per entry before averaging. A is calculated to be 1.00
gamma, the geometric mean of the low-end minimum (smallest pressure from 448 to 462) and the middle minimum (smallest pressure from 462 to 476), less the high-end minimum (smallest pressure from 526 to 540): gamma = 0.138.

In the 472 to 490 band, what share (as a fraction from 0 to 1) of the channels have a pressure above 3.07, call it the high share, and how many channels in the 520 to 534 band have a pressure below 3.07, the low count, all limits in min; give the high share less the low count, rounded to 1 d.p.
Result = -6.1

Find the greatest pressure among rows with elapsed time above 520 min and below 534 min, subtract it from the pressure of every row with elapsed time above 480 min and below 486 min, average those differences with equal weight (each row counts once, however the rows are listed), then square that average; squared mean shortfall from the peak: 0.010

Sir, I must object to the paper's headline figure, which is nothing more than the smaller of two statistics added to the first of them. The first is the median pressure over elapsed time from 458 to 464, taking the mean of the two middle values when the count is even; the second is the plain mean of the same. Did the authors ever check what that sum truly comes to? 6.45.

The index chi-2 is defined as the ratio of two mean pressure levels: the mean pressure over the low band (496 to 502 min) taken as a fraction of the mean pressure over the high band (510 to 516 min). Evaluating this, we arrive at 1.01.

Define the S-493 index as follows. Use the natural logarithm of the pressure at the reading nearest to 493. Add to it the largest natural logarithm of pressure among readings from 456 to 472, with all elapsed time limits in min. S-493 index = 2.29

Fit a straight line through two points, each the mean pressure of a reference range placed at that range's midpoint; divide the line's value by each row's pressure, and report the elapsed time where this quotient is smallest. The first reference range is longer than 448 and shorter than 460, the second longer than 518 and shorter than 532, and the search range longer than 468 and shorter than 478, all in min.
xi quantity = 477 min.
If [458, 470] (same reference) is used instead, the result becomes 461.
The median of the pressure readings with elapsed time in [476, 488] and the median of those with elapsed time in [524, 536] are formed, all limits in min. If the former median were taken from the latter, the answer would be -0.17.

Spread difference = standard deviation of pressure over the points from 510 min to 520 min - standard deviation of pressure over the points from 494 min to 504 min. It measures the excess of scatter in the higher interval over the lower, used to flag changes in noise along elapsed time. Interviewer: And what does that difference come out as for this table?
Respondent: 0.01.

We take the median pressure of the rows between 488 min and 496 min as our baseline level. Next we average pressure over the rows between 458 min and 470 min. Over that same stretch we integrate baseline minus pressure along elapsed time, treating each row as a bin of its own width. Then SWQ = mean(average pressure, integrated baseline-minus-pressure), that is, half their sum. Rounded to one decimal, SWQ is 0.9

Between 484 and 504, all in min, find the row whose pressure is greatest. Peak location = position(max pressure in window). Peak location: 485 min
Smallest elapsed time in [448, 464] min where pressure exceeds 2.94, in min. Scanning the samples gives 453 min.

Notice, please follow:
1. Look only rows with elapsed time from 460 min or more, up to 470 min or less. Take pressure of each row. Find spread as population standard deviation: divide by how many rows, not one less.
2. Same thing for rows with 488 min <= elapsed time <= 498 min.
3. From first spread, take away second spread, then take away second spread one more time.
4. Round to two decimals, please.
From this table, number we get -0.12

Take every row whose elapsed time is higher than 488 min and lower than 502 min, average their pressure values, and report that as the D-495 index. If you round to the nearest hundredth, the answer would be 3.04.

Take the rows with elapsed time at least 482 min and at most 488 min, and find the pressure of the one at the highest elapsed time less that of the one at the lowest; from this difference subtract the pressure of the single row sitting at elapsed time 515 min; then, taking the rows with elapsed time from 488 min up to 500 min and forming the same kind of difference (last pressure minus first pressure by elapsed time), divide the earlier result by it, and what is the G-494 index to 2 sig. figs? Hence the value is 12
